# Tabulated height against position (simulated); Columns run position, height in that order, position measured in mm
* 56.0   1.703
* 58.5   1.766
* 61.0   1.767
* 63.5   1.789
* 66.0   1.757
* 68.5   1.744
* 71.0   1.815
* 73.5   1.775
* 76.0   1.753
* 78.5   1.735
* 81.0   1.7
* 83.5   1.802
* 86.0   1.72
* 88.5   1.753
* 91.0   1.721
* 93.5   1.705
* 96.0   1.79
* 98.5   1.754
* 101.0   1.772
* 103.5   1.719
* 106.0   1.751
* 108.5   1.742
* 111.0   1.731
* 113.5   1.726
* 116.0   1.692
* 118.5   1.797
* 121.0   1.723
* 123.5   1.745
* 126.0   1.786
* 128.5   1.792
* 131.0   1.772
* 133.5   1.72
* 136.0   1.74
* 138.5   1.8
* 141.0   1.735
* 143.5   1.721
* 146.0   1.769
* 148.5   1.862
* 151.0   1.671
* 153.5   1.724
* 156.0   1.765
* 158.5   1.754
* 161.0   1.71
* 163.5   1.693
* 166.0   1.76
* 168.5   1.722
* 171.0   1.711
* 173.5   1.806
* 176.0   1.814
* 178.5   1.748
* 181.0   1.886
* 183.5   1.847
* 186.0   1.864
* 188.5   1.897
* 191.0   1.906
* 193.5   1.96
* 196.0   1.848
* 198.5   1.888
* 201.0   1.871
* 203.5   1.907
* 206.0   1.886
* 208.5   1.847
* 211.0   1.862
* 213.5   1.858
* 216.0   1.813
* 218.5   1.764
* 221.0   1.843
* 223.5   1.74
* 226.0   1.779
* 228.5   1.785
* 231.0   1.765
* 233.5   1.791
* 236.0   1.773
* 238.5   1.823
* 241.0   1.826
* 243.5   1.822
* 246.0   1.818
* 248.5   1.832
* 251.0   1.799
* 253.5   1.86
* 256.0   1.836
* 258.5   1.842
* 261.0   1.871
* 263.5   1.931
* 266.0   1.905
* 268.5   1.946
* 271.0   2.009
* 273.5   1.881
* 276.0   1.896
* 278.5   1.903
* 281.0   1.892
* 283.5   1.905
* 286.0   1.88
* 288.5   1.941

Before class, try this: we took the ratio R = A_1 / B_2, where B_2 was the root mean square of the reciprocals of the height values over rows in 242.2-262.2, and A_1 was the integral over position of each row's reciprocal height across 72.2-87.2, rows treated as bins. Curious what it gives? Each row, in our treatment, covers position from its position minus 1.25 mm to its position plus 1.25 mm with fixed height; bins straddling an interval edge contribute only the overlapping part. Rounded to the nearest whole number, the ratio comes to 16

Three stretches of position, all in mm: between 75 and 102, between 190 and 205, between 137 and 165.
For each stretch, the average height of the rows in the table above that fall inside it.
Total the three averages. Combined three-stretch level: 5.39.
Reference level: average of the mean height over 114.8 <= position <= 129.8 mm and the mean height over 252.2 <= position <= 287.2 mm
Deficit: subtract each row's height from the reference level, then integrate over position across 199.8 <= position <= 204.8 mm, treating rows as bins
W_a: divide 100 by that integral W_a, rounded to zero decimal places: -319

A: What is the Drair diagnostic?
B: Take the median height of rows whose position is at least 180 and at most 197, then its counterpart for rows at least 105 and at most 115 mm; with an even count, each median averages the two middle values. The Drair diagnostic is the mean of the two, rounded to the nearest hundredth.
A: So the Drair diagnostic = 1.81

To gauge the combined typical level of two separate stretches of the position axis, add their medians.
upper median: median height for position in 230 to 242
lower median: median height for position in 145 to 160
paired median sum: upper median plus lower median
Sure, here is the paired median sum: 3.55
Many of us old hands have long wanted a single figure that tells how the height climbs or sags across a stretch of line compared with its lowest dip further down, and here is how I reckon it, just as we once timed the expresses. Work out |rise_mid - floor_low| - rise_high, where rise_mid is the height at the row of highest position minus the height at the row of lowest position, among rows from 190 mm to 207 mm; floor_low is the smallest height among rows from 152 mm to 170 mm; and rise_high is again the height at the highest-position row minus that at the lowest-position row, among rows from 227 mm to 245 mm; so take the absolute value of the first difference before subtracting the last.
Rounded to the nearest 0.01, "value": 1.68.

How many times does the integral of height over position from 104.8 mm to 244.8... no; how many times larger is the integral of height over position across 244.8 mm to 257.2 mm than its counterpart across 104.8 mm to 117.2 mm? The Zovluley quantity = 1.06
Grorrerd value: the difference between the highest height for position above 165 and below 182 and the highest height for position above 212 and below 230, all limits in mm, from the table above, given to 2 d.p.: 0.03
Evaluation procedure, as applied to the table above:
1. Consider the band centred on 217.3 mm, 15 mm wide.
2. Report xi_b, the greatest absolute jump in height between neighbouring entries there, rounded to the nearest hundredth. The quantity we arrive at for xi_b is 0.10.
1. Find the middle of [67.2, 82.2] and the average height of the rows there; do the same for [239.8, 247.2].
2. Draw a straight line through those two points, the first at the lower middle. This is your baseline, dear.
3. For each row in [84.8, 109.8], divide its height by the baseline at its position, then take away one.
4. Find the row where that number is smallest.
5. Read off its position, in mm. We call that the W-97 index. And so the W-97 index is 93.5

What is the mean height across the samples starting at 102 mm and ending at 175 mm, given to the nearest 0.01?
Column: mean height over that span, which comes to 1.75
